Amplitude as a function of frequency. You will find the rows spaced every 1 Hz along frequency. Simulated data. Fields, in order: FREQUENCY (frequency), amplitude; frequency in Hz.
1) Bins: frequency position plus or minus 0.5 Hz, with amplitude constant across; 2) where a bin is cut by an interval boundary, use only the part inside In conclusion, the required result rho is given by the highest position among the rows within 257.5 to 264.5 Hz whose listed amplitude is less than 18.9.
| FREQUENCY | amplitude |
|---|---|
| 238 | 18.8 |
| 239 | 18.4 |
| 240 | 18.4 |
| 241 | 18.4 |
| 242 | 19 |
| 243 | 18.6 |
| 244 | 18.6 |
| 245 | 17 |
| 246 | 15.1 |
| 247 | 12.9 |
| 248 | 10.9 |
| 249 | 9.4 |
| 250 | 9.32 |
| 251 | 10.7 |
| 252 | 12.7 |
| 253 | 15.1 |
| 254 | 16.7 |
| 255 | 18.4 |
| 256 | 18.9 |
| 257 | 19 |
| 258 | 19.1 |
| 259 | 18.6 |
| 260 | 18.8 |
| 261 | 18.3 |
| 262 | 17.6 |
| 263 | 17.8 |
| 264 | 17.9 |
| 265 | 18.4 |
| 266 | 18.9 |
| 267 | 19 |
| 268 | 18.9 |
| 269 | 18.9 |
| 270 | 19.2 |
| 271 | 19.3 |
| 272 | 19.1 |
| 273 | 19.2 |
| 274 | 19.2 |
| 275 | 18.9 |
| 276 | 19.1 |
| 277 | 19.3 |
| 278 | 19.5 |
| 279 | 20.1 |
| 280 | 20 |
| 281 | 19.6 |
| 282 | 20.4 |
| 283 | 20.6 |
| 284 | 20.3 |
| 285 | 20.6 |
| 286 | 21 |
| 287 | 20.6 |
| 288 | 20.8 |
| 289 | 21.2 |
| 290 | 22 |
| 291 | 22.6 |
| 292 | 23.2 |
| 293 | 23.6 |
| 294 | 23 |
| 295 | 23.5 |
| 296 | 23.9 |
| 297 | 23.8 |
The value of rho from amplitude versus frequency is 264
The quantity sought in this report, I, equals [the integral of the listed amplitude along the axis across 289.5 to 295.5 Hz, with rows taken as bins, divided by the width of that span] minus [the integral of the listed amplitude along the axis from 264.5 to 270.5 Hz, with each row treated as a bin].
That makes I -90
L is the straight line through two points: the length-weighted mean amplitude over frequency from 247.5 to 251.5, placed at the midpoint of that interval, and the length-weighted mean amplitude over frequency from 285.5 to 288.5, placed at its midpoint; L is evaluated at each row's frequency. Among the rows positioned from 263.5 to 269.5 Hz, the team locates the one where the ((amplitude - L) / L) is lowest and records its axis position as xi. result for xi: 269 Hz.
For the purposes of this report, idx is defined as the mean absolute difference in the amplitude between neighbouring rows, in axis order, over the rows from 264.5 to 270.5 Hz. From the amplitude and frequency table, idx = 0.2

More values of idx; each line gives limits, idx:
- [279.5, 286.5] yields 0.4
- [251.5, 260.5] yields 0.9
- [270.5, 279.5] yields 0.2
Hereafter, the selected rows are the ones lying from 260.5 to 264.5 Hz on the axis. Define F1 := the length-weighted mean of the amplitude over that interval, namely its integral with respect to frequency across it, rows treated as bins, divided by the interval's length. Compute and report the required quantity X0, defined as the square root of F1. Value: 4.23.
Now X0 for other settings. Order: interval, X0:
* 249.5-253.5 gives 3.46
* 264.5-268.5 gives 4.34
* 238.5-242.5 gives 4.31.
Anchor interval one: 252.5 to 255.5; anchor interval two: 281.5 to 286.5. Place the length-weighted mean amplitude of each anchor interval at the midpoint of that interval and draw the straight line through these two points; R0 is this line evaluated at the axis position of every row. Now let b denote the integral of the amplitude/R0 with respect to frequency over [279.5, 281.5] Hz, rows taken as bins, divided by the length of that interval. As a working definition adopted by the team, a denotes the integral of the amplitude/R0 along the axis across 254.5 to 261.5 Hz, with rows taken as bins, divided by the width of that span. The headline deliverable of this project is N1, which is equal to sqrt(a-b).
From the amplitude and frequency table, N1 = 0.32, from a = 1.09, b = 0.98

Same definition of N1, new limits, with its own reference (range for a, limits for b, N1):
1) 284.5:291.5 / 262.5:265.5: 0.08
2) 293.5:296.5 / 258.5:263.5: 0.18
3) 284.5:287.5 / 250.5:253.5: 0.47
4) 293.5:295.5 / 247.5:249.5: 0.65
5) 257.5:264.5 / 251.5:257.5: 0.20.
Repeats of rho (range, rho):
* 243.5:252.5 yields 252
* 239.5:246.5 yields 246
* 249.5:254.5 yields 254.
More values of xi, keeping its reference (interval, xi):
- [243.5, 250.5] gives 250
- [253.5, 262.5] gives 262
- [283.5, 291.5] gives 288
